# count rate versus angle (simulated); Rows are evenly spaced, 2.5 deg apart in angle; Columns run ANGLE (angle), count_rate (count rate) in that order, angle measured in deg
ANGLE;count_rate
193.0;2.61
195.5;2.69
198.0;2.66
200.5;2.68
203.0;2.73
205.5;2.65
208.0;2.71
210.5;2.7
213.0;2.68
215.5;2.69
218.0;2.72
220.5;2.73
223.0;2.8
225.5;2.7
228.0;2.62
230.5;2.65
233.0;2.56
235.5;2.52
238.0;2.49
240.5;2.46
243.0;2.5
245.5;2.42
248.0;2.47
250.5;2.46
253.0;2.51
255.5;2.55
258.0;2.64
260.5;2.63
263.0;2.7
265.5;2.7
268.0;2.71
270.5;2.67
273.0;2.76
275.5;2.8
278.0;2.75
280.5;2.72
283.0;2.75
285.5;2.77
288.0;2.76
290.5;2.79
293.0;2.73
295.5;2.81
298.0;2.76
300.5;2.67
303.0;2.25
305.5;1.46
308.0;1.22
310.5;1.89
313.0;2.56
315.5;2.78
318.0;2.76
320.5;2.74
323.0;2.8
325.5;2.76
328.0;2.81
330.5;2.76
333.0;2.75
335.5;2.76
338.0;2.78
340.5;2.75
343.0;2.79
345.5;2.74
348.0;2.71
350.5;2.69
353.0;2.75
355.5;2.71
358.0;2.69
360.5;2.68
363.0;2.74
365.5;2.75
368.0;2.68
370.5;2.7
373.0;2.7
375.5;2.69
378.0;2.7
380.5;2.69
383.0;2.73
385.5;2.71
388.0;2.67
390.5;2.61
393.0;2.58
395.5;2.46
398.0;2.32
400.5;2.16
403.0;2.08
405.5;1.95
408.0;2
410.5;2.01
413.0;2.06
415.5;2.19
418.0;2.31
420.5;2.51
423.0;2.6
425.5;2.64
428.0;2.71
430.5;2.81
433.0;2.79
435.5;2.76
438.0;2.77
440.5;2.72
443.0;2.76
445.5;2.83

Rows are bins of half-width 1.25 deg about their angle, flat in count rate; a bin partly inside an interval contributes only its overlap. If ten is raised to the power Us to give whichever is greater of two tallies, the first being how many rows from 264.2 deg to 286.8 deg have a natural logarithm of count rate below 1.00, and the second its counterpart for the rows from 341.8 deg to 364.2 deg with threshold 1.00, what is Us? 0.70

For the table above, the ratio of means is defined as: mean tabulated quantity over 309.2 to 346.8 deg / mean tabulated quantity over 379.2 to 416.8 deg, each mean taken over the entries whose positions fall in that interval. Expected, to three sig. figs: 1.15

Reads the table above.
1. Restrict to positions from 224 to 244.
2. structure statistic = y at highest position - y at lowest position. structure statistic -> -0.20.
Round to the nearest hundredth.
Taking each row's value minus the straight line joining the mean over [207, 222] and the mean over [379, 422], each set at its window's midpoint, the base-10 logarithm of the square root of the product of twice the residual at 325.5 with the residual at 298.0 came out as -0.48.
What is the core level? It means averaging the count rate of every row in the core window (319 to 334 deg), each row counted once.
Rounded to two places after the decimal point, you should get 2.77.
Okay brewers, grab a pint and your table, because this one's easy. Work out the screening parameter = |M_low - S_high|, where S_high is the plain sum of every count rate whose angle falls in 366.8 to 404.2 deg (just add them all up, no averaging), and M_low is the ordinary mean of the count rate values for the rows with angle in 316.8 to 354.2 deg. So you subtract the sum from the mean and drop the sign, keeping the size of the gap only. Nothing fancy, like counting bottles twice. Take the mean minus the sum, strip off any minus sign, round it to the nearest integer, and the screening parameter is 36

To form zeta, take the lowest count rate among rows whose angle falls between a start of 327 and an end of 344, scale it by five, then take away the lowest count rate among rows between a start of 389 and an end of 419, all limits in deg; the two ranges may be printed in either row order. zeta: 11.8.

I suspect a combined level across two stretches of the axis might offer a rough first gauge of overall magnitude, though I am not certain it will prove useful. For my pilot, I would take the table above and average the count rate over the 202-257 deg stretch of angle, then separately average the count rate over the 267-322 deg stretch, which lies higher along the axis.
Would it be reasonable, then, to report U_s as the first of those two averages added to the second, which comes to 5.16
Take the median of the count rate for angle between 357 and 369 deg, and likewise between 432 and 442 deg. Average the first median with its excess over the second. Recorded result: 1.31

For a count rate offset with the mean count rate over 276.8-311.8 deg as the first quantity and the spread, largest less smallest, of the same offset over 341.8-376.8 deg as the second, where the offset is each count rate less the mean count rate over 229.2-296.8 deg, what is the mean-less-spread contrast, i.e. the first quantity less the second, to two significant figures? -0.30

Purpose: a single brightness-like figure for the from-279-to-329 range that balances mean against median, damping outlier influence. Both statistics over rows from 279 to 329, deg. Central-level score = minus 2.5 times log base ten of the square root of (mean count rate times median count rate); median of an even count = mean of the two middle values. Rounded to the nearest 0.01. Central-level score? -1.06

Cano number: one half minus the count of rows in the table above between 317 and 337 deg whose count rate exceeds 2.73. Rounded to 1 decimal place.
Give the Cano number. -7.5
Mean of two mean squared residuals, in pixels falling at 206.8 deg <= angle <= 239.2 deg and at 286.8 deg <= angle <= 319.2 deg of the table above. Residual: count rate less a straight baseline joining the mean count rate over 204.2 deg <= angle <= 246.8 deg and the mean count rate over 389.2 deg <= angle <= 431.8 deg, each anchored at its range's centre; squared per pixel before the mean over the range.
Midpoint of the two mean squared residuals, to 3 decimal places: 0.145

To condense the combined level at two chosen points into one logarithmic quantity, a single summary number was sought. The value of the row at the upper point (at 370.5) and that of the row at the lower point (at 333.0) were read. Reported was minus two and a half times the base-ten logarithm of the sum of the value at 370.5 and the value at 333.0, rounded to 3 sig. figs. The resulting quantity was -1.84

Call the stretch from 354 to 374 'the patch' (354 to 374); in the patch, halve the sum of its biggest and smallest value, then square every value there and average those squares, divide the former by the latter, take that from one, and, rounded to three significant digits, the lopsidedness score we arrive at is 0.629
